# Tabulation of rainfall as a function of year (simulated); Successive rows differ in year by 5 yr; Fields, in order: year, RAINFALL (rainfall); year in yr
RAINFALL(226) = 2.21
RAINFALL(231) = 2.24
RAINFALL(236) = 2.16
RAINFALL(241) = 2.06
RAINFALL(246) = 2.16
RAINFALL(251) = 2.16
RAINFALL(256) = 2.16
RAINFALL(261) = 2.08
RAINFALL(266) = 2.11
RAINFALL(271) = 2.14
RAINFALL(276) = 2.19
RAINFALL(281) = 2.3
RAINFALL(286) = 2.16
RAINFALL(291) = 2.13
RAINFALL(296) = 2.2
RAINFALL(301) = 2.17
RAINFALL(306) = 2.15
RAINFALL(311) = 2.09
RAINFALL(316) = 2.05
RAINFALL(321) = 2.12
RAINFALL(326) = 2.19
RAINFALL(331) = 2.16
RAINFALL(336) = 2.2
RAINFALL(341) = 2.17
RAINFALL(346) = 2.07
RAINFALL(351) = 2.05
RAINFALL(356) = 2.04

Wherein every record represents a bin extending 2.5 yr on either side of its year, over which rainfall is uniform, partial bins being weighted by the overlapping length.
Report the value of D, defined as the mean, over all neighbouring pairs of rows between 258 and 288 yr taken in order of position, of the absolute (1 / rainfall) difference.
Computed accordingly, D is 0.015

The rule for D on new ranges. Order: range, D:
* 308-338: 0.011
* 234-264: 0.013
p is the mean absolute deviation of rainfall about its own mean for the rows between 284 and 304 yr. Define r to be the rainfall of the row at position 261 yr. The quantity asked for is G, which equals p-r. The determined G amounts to -2.06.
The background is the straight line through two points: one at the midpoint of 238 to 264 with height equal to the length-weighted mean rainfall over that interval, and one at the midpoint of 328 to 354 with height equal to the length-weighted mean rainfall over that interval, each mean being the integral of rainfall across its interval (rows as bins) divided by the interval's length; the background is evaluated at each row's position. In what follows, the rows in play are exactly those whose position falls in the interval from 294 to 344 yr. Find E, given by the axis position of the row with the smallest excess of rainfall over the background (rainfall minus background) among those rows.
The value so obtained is 316 yr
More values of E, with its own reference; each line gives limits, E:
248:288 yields 261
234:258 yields 241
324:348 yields 346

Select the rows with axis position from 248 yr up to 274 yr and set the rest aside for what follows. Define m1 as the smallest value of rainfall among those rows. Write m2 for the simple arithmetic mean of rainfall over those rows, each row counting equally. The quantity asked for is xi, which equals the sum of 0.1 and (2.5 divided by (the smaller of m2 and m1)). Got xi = 1.30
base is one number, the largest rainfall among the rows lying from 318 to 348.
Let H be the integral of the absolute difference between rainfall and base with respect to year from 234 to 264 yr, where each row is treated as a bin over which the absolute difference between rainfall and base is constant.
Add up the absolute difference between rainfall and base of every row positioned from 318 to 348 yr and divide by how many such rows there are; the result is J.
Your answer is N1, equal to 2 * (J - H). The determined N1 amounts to -4.2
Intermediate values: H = 2.1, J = 0.0483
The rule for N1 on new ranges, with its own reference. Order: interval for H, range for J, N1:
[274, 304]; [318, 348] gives -2.4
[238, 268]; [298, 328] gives -4.5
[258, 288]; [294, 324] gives -4.1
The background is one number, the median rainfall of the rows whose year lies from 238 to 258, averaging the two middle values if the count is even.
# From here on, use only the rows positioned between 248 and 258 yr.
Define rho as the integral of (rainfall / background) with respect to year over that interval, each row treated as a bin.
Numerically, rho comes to 10.0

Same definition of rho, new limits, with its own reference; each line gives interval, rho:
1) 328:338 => 10.1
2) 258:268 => 9.7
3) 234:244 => 9.8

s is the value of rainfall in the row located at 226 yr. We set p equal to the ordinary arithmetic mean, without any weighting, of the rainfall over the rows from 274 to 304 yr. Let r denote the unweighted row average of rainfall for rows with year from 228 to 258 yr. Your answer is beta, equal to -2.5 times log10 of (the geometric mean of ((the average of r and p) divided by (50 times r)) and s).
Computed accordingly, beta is 1.689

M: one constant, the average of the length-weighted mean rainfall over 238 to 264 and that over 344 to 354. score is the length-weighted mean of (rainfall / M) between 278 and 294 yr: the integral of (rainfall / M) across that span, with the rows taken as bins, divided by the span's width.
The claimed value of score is 1.050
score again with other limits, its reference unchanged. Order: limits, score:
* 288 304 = 1.036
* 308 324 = 1.000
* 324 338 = 1.044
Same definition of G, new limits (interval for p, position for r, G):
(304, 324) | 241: -2.03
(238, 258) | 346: -2.03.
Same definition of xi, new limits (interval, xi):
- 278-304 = 1.27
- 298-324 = 1.32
